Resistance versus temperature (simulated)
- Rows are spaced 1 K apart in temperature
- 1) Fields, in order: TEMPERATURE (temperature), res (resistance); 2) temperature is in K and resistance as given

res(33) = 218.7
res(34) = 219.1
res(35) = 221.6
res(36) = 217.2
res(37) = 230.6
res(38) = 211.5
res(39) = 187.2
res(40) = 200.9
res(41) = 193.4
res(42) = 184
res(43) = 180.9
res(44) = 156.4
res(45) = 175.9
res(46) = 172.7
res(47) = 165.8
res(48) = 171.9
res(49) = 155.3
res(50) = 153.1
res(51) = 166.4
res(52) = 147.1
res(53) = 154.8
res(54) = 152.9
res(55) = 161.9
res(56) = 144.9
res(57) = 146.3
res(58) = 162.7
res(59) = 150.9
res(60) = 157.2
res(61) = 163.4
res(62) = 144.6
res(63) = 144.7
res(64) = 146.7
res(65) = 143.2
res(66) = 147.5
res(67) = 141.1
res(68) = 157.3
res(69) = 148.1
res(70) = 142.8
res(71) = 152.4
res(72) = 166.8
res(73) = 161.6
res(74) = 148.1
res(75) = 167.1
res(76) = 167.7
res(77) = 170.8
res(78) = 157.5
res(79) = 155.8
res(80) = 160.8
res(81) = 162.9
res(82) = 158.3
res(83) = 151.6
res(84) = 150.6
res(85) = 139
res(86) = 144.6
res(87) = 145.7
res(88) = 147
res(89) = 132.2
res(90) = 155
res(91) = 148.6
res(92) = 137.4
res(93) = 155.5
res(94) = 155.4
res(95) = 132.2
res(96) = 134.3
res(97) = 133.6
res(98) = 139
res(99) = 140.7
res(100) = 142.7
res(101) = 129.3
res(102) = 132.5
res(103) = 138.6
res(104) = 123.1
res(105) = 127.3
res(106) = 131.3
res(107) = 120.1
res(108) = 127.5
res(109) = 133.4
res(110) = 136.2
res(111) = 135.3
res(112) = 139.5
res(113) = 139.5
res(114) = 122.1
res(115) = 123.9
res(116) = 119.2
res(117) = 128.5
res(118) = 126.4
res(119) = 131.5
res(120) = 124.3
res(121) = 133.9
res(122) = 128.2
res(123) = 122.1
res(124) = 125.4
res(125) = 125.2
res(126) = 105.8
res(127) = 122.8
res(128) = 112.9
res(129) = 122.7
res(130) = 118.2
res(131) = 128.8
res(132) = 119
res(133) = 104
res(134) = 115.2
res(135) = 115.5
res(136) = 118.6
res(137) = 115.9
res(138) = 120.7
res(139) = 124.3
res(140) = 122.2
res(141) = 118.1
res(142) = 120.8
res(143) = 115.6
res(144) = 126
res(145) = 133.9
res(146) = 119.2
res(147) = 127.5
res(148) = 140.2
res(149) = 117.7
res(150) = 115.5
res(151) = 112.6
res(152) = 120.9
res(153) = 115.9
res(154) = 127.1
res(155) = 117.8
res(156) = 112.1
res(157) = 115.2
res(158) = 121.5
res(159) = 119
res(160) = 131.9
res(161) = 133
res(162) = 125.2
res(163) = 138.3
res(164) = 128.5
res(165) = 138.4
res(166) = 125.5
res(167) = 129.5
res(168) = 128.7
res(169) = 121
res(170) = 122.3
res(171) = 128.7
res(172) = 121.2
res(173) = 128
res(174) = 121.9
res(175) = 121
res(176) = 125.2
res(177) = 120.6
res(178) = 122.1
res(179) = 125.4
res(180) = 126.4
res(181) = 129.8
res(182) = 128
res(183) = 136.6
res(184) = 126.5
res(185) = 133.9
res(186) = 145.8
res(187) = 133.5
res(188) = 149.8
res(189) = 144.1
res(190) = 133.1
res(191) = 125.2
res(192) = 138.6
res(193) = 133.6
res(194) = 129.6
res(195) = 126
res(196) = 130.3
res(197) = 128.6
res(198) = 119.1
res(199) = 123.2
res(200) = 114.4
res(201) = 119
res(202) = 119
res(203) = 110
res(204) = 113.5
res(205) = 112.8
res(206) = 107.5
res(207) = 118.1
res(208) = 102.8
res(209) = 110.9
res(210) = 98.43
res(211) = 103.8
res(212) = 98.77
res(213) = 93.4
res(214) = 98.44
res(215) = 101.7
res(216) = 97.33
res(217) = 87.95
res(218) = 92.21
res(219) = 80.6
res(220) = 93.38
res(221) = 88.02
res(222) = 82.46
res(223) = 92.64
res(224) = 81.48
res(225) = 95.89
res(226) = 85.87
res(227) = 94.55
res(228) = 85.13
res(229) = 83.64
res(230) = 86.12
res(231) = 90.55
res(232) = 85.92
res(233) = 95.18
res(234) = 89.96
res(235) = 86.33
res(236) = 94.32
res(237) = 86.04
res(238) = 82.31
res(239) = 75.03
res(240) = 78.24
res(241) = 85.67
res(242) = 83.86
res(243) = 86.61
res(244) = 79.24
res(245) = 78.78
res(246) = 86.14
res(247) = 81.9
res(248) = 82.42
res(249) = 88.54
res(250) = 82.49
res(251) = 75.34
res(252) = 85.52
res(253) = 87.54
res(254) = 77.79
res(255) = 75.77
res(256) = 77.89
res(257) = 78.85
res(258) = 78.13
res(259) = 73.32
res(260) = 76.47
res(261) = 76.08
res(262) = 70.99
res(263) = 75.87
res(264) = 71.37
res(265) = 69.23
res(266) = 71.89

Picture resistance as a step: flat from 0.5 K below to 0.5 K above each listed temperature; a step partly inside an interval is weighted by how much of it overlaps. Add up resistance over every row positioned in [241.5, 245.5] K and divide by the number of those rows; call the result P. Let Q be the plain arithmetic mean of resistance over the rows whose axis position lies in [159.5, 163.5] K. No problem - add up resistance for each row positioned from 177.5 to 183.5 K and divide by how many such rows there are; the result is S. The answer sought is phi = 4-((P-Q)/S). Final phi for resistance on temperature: 4.39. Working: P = 82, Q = 132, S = 128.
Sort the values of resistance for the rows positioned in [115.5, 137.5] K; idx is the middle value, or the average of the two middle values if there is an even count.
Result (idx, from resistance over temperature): 122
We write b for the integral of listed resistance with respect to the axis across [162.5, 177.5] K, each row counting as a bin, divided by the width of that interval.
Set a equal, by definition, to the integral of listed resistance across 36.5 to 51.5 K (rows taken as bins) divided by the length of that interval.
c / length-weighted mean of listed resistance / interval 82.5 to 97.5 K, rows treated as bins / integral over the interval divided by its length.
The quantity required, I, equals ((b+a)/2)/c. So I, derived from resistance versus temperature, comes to 1.1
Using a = 180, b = 127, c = 144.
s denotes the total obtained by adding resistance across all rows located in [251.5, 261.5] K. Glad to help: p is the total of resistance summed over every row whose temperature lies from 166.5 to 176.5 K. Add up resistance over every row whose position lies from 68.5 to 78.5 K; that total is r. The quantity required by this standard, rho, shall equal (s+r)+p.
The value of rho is 3618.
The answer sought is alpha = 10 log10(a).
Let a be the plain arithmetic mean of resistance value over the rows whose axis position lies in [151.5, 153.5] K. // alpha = 20.7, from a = 118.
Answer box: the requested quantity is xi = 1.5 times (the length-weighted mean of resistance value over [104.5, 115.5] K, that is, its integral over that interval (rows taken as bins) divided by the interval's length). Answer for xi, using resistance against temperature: 196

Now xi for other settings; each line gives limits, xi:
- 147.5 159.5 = 179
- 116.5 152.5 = 183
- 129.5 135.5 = 175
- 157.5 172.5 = 191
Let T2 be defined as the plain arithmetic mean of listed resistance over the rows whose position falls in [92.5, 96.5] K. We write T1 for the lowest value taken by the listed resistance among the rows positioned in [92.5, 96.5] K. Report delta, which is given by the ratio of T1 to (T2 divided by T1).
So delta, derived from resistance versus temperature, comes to 121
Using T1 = 132.2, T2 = 144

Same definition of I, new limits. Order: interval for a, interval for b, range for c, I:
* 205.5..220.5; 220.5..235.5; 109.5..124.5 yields 0.7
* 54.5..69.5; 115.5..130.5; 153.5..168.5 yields 1.1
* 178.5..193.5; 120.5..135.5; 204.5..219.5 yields 1.3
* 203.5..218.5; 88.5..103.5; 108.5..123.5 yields 0.9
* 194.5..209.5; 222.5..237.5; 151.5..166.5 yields 0.8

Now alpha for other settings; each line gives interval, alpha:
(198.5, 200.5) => 20.7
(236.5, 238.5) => 19.3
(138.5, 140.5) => 20.9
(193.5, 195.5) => 21.1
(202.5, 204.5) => 20.5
